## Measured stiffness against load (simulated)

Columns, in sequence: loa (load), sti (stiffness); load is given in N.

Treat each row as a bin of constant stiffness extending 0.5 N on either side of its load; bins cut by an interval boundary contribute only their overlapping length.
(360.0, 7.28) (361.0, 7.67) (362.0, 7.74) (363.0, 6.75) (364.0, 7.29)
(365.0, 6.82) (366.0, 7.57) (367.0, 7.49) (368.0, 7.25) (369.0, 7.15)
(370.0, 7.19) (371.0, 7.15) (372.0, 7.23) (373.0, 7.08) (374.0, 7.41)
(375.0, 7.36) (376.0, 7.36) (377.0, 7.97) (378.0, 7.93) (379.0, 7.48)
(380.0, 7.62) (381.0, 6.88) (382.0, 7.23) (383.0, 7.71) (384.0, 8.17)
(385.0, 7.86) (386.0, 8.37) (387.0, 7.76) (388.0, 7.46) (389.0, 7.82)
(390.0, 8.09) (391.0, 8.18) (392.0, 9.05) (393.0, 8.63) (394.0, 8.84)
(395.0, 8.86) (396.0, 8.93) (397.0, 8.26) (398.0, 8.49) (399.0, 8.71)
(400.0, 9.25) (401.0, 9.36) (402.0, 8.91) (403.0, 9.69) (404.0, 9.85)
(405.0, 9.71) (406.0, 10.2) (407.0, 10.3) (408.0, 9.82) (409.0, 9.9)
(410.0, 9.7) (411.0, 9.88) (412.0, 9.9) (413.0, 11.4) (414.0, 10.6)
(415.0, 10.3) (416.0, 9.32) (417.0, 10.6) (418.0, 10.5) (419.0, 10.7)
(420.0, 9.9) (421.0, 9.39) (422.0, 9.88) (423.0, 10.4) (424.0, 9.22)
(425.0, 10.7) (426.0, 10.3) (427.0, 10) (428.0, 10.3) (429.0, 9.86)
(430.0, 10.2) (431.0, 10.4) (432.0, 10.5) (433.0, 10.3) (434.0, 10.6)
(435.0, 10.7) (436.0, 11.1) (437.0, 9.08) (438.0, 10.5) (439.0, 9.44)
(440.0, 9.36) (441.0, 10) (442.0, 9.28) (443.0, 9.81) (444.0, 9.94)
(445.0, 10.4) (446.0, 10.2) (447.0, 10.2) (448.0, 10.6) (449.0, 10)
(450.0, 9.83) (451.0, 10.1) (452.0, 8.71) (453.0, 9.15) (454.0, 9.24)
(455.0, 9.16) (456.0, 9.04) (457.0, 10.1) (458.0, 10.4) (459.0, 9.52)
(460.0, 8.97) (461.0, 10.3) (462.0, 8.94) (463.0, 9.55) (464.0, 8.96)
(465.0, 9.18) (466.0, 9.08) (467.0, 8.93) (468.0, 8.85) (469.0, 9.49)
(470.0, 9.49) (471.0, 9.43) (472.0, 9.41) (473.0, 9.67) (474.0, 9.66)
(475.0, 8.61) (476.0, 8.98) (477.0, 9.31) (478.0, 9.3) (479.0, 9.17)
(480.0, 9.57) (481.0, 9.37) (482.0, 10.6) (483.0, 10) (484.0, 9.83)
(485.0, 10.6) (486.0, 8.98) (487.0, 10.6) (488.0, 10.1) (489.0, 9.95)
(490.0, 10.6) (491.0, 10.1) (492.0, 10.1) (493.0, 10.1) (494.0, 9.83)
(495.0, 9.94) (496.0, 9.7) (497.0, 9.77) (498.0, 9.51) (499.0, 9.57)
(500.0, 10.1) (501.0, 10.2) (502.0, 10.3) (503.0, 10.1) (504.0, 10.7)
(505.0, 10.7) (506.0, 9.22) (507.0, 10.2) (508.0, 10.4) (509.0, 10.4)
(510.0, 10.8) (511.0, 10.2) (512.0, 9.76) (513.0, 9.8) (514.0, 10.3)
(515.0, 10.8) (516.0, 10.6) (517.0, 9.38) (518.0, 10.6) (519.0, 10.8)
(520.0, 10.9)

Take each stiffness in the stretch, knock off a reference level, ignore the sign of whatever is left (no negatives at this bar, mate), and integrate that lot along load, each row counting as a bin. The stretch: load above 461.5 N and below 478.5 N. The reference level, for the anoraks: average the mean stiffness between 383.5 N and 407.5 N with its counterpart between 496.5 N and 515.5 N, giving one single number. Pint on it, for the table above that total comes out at 5.1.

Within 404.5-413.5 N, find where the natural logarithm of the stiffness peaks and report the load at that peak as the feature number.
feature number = 413.0 N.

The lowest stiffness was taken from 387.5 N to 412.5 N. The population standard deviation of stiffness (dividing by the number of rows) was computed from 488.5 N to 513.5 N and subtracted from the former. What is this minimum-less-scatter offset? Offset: 7.1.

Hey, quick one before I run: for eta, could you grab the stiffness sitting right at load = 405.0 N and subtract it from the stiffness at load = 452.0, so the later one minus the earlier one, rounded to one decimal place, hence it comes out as -1.0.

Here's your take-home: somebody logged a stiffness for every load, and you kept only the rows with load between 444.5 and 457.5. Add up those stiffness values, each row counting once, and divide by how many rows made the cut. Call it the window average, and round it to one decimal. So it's 9.7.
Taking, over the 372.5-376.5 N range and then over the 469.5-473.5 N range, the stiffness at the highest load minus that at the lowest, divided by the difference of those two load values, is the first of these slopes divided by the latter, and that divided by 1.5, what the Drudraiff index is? 1.0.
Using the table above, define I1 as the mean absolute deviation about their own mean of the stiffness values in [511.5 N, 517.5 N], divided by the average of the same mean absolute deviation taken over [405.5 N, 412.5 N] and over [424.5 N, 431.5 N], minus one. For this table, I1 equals 1.5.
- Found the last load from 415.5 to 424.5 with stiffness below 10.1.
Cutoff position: 424.0 N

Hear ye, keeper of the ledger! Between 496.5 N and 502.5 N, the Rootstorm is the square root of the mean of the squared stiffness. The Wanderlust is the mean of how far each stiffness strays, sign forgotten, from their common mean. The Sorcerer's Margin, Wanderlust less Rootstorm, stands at -9.6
